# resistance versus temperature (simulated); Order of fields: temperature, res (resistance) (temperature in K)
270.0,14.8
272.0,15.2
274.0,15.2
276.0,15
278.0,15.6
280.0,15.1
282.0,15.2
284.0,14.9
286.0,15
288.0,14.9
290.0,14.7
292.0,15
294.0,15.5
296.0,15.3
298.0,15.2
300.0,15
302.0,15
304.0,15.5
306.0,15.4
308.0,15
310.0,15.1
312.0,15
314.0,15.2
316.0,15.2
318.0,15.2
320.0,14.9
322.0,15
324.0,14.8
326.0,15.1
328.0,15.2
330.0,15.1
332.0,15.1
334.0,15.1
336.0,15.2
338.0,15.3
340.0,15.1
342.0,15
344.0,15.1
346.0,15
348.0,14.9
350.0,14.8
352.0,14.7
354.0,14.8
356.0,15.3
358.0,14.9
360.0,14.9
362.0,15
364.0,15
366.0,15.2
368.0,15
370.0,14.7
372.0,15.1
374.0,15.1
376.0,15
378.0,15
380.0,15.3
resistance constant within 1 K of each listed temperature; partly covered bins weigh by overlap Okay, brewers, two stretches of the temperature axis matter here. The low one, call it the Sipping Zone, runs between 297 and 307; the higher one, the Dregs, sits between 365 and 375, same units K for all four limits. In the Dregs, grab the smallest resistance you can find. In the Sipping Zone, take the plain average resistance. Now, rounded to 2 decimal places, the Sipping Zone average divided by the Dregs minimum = 1.04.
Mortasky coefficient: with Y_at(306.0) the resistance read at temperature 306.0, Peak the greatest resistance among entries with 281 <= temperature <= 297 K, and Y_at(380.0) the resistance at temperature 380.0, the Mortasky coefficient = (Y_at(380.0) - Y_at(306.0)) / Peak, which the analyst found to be -0.0065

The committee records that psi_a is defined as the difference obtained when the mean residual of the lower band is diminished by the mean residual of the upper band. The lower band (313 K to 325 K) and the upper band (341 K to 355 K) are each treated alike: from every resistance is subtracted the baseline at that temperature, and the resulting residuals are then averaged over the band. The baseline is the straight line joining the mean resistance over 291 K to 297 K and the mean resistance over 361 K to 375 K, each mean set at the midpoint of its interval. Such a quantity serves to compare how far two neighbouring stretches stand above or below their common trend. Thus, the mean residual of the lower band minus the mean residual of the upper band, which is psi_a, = 0.05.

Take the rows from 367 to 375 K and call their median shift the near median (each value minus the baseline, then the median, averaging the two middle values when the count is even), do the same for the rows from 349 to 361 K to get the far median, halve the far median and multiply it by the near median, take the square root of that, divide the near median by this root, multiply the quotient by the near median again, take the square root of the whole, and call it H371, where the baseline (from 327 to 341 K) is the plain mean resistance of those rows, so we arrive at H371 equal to 0.30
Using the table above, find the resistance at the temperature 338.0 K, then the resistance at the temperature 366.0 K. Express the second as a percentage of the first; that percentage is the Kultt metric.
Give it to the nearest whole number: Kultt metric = 99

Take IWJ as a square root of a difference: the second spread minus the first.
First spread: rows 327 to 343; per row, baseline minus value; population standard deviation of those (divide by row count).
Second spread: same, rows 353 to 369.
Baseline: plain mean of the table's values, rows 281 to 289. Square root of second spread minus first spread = 0.261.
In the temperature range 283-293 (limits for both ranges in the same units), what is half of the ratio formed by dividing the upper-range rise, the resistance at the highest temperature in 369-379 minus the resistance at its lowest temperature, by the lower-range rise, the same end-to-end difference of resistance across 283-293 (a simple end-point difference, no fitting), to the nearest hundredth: 1.50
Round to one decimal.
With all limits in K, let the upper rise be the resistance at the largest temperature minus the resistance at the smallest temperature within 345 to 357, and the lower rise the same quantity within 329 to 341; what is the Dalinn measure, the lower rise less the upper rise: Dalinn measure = -0.3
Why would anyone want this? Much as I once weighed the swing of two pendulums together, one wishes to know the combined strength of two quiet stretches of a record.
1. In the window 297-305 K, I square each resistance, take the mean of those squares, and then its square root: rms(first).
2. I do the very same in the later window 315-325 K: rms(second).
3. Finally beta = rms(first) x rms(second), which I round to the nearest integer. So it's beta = 228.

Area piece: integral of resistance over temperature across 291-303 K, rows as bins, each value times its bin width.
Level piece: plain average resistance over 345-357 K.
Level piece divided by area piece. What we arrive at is 0.082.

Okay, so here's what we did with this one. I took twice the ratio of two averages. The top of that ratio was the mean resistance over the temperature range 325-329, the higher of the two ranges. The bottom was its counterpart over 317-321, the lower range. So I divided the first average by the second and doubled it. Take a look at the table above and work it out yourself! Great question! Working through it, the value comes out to 2.01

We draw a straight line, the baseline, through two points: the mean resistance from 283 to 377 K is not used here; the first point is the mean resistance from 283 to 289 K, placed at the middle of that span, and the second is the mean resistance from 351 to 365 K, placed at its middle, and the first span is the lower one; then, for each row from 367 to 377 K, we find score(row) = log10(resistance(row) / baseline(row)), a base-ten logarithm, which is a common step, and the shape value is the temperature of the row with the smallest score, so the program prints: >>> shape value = 370.0 K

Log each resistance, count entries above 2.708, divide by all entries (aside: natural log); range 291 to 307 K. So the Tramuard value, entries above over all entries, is 1.00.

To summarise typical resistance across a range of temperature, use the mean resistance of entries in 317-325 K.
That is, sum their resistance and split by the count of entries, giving 15.0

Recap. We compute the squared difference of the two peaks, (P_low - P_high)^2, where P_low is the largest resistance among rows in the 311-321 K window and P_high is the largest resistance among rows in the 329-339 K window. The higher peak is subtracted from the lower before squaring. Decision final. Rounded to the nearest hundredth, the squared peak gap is 0.01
